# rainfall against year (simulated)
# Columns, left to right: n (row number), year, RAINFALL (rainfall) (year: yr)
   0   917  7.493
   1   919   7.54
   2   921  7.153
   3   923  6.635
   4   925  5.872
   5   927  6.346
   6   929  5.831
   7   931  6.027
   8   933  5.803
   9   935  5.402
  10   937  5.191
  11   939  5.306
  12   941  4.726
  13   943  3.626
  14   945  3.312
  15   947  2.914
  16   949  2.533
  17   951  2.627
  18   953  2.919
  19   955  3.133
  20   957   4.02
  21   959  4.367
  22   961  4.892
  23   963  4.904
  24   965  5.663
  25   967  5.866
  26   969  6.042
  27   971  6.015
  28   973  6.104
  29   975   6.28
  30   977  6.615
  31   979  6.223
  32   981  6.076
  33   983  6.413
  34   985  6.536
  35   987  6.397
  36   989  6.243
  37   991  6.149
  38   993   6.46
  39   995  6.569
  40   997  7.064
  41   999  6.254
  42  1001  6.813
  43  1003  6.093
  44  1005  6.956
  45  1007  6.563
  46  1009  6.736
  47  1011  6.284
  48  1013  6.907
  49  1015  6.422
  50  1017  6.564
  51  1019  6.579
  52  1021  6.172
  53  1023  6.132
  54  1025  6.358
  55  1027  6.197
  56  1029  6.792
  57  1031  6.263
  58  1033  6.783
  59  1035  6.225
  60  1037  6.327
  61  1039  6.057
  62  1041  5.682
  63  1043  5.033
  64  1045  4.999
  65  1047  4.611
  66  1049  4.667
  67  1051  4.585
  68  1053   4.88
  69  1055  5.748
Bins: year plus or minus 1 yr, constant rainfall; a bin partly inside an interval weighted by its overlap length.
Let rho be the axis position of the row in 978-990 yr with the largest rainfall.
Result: 985 yr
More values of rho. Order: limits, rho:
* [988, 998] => 997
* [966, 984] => 977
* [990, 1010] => 997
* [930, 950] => 931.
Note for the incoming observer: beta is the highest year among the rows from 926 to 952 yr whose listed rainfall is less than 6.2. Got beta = 951 yr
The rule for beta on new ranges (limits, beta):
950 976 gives 973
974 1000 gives 991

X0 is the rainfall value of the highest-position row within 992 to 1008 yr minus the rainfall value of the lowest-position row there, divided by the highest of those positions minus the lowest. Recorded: 0.01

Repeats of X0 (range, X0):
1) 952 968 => 0.21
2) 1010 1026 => 0.01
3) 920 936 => -0.13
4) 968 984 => 0.03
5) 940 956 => -0.11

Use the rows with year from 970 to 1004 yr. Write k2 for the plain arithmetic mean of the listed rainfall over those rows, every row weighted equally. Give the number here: 6.37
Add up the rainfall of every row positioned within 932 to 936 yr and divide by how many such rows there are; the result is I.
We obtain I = 5.60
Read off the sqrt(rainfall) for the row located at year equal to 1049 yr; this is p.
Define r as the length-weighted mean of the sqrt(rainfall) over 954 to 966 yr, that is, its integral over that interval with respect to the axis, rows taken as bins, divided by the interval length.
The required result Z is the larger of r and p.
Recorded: 2.16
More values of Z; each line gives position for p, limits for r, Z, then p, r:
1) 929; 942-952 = 2.41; 2.4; 1.7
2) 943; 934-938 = 2.30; 1.9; 2.3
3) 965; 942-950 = 2.38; 2.4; 1.8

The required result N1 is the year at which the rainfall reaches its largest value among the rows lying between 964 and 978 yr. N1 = 977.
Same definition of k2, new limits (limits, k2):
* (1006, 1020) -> 6.58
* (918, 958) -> 4.85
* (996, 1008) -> 6.62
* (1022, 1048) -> 5.96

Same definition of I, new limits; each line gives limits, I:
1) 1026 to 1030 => 6.49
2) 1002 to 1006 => 6.52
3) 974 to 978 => 6.45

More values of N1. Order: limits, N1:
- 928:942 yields 931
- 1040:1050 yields 1041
